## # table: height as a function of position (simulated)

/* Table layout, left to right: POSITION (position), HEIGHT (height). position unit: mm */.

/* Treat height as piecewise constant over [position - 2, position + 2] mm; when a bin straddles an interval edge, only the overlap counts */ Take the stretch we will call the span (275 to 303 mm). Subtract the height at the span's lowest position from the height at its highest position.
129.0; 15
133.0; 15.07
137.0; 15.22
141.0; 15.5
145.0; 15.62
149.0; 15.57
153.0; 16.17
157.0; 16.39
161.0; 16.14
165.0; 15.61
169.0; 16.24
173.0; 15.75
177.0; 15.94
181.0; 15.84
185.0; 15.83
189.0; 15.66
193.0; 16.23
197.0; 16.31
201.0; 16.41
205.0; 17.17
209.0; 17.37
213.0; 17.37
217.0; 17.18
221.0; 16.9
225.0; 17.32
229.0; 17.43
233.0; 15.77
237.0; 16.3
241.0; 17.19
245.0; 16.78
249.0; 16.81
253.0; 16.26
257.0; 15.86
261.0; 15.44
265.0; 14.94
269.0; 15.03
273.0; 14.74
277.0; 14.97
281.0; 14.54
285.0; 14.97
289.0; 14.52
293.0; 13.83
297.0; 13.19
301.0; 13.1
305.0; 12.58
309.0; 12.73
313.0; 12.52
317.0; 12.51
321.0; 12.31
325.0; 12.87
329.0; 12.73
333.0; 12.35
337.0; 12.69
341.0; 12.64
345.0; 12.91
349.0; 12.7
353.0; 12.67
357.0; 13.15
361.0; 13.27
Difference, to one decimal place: -1.9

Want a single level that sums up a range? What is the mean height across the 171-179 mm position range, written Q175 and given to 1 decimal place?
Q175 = 15.8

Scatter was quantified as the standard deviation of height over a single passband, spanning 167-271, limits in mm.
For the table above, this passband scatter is 0.7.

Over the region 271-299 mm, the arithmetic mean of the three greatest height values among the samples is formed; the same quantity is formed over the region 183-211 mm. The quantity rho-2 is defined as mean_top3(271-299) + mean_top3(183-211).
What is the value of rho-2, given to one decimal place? 31.9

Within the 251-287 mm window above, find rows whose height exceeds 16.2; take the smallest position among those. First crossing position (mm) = 253.0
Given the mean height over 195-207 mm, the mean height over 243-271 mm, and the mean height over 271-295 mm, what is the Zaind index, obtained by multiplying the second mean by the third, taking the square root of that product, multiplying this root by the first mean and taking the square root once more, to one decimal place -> 15.9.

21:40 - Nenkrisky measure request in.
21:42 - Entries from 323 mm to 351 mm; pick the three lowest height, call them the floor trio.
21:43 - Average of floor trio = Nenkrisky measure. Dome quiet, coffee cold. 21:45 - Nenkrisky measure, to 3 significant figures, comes 12.6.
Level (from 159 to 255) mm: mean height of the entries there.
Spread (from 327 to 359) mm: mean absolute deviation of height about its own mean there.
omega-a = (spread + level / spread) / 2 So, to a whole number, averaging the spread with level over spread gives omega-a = 55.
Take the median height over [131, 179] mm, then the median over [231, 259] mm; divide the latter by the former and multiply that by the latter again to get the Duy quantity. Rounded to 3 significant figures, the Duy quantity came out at 16.9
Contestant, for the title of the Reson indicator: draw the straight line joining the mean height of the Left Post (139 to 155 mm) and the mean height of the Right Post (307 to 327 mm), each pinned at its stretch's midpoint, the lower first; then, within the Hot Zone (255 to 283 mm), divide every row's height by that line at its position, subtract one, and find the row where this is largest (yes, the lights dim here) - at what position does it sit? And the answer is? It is 257.0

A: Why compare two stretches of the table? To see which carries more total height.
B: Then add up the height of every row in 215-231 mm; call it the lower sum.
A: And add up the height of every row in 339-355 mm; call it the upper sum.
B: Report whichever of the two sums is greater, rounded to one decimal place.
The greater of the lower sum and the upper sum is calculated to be 68.8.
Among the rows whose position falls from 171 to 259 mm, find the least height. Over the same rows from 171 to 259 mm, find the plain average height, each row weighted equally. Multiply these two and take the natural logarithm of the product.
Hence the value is 5.56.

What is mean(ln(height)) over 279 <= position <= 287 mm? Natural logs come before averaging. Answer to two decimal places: 2.69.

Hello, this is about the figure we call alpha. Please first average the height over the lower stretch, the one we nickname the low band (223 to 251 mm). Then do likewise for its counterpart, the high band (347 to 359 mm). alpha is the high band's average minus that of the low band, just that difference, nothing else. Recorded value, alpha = -4.0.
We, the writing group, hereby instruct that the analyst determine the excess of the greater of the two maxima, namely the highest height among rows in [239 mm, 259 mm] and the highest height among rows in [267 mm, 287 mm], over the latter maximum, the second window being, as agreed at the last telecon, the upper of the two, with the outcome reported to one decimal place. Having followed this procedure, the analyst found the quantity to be 2.2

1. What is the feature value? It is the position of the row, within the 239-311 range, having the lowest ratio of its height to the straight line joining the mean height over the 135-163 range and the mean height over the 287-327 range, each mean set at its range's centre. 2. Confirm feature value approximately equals 305.0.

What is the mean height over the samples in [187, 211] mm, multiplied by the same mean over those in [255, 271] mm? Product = 253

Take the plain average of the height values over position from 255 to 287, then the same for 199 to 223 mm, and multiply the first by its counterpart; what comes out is 257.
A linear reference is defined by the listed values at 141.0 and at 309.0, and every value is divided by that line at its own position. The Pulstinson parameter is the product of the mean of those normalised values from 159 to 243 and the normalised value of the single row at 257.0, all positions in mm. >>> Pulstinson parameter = 1.33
